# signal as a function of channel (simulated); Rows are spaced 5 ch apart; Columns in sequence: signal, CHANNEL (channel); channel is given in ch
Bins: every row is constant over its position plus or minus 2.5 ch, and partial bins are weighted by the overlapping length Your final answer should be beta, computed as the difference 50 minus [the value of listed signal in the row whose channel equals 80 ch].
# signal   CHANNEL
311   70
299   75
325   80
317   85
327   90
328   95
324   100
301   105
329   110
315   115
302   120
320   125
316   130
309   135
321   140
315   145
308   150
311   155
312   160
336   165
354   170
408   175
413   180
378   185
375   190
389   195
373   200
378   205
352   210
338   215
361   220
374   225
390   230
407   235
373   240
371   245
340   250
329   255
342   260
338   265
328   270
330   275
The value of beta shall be -275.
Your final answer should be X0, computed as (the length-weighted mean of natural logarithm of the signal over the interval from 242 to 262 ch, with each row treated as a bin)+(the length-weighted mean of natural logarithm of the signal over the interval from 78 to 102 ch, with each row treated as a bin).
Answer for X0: 11.6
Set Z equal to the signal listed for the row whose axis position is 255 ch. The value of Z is 329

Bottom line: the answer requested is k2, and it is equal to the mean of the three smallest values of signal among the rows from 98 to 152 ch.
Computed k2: 304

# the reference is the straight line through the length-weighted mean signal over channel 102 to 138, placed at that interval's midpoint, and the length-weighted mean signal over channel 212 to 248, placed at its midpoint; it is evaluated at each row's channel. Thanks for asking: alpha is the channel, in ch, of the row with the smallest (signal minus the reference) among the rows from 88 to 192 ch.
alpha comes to 160 ch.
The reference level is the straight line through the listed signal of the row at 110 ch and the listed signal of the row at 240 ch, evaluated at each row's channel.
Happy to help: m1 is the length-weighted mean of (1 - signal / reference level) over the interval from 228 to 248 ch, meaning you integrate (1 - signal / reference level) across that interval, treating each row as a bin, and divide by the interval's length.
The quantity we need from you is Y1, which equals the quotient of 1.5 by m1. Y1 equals -48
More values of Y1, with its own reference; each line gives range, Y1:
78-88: -384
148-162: 15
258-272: 13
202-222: 92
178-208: -20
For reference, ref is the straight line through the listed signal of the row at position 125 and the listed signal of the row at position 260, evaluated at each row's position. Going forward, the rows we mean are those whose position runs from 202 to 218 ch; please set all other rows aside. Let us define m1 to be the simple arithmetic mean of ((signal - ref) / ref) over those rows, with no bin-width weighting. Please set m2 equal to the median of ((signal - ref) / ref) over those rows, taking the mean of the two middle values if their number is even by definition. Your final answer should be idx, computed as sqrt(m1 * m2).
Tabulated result 0.060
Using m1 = 0.066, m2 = 0.05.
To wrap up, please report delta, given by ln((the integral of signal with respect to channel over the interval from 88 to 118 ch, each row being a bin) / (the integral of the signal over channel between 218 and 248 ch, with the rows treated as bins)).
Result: -0.17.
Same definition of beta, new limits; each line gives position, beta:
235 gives -357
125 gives -270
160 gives -262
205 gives -328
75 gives -249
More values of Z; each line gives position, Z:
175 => 408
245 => 371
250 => 340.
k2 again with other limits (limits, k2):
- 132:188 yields 309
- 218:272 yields 332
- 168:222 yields 348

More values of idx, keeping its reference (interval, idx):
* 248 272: 0.016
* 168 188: 0.188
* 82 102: 0.031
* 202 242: 0.106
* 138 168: 0.028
